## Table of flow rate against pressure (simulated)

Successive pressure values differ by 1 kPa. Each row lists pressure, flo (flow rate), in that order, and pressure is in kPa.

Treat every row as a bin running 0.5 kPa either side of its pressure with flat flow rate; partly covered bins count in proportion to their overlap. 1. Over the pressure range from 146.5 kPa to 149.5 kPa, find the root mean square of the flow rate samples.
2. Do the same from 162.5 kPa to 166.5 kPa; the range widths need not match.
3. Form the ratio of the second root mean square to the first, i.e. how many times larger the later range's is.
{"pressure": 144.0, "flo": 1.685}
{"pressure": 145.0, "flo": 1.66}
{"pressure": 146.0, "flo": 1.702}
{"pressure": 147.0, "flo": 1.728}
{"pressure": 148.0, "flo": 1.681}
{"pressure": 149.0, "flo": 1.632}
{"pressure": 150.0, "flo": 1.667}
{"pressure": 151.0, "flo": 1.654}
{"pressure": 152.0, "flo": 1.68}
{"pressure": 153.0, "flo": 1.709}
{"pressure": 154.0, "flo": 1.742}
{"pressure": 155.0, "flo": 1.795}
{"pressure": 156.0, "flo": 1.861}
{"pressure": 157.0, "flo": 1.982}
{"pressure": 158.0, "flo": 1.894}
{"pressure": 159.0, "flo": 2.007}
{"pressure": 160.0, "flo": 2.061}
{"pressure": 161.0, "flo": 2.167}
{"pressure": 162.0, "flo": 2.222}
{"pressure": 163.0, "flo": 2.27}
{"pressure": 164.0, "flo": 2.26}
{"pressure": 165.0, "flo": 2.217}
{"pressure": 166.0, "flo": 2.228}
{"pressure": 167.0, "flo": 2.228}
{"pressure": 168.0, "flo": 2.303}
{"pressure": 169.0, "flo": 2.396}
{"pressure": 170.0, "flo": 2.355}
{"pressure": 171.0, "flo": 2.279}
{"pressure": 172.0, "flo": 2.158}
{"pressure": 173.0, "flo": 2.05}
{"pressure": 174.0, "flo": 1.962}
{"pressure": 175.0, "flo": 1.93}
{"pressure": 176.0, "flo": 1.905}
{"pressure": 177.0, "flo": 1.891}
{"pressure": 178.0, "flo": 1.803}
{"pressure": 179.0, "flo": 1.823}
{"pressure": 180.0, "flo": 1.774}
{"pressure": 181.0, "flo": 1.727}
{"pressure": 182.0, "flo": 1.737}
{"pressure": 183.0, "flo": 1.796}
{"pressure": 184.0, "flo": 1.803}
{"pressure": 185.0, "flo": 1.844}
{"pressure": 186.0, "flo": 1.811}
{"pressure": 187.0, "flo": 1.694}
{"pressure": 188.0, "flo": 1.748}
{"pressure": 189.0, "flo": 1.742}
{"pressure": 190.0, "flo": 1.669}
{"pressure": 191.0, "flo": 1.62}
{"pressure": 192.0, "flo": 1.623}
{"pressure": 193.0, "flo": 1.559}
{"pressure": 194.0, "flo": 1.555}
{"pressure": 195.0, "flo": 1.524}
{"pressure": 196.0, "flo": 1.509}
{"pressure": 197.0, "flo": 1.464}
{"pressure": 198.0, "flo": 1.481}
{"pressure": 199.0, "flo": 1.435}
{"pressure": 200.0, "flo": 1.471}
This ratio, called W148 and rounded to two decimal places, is 1.34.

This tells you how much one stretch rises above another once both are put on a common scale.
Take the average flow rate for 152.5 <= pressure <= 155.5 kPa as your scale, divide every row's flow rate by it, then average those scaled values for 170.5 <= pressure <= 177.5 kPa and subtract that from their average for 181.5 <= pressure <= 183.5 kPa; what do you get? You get -0.15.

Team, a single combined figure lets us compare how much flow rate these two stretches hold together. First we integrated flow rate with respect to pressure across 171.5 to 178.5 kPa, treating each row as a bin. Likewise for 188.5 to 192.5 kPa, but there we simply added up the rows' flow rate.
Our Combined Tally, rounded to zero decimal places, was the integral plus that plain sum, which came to 20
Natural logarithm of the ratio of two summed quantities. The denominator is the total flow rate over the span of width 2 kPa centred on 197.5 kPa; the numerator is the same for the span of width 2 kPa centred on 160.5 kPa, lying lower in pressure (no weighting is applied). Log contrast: 0.36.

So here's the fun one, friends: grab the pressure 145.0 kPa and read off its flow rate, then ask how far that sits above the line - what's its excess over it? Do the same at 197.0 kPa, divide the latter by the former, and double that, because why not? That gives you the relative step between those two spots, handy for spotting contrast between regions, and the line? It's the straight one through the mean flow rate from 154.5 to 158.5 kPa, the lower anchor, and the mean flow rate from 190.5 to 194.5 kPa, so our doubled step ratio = 1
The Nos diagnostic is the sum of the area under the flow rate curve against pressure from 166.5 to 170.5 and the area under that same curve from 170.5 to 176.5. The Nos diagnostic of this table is 21.6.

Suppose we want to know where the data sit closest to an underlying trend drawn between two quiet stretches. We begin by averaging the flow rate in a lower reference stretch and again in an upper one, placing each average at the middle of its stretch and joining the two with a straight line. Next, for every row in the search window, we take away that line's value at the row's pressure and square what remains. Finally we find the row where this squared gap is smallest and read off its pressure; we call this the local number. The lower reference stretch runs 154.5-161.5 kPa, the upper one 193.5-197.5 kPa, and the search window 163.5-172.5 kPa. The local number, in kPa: 165.0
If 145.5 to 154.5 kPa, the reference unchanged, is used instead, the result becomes 154.0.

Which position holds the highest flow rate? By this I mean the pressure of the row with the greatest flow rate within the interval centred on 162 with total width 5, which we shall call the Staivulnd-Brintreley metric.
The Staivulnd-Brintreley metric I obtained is 163.0 kPa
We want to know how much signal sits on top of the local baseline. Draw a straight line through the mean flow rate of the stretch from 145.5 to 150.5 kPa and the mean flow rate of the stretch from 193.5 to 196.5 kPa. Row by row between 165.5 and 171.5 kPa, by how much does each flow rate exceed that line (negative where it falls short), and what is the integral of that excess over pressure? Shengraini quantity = 4.1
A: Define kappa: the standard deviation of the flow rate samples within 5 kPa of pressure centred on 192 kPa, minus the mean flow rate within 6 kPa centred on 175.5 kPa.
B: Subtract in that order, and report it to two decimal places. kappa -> -1.88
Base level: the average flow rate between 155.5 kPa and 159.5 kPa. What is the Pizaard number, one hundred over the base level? 52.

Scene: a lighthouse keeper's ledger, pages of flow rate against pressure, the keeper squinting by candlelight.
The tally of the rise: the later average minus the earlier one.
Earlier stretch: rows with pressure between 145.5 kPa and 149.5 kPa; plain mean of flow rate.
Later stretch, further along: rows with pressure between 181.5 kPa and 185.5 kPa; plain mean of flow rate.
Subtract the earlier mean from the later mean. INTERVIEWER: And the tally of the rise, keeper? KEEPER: 0.1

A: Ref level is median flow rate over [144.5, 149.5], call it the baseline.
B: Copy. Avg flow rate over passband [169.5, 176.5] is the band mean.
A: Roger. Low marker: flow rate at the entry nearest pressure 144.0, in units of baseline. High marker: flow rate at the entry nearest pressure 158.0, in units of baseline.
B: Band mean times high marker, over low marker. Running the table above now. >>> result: 2.4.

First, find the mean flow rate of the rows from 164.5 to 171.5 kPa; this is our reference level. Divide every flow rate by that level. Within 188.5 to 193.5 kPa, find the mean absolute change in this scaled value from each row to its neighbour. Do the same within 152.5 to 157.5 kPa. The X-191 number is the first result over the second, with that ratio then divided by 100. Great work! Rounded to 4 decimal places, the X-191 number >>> 0.0069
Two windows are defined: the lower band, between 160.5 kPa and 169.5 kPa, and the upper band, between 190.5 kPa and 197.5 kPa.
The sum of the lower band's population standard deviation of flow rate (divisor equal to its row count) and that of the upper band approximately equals 0.12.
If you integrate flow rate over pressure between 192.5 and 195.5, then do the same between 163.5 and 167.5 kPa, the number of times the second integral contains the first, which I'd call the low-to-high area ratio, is 1.9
